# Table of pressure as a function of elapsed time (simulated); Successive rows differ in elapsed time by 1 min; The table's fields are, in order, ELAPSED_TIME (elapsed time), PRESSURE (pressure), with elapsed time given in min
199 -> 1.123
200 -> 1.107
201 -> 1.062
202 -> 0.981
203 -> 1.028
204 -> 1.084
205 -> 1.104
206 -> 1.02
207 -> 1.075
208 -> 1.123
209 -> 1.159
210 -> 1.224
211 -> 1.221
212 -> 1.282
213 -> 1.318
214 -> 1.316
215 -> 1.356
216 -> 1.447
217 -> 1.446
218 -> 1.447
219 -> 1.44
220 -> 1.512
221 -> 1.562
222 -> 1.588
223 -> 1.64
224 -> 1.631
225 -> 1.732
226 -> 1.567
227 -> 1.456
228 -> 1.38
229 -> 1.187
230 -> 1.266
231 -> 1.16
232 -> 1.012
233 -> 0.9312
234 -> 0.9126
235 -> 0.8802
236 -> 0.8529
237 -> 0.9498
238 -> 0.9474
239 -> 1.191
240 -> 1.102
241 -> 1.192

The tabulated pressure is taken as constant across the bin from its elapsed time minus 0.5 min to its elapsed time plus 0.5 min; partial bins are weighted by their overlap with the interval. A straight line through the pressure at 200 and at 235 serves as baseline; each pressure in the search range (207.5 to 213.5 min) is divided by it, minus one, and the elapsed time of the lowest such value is 208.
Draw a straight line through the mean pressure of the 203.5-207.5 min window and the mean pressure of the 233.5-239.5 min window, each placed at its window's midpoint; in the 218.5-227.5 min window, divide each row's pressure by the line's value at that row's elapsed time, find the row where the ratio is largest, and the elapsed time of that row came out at 225 min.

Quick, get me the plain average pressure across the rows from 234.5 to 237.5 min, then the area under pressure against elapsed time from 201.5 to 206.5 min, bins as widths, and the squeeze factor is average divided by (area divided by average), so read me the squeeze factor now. 0.15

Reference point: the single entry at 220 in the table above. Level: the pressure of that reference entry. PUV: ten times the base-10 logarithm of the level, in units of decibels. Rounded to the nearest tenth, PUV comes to 1.8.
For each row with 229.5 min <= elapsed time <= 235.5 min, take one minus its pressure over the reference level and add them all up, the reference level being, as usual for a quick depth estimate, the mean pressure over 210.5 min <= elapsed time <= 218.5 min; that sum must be 1.4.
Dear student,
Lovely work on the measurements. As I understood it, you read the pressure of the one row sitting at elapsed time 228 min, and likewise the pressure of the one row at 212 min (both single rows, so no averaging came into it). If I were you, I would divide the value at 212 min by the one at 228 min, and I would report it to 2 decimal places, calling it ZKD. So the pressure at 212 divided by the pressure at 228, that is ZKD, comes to 0.93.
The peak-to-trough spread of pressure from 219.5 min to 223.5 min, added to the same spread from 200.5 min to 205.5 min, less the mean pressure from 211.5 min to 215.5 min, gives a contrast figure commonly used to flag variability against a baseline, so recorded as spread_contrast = -1.07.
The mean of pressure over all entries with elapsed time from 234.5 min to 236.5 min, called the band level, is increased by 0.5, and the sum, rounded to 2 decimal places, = 1.37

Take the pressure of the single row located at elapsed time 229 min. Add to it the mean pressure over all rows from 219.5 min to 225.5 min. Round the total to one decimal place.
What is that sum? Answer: 2.8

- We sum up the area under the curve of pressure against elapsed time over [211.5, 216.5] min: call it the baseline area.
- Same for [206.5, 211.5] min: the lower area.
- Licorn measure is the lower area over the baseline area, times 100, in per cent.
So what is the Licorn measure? 86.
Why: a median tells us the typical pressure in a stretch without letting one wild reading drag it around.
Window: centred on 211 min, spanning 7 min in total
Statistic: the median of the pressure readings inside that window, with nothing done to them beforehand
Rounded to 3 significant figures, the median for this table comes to 1.22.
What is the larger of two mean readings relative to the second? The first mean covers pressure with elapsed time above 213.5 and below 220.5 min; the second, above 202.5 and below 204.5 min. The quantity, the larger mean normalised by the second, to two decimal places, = 1.35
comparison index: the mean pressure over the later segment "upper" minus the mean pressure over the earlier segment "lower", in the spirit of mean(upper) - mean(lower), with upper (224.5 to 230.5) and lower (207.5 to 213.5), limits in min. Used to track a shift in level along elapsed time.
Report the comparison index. 0.21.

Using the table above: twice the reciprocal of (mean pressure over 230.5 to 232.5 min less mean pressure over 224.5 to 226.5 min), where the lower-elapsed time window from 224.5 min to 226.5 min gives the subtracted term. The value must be -4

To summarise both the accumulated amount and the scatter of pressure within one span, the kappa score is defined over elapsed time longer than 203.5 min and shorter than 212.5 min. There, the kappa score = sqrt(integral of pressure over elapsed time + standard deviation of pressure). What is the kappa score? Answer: 3.2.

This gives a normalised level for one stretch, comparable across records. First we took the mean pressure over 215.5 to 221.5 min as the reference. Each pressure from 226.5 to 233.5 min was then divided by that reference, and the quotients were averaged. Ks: 0.81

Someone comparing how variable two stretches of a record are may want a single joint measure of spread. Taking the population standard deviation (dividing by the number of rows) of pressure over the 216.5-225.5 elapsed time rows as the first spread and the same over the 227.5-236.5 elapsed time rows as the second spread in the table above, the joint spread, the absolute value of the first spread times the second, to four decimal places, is 0.0172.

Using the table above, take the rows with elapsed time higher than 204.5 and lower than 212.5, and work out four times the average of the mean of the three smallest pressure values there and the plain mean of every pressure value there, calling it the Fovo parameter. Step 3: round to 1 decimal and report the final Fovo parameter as 4.4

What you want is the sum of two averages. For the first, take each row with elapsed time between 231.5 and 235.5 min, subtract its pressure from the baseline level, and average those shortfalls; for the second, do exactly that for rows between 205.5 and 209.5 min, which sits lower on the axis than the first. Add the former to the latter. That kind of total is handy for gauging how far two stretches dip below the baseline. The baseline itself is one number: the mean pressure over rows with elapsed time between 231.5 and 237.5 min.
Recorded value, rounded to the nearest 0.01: -0.18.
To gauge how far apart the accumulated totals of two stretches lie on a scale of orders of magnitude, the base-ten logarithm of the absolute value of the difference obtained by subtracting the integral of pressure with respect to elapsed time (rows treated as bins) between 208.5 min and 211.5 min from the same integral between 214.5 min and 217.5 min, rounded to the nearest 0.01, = -0.19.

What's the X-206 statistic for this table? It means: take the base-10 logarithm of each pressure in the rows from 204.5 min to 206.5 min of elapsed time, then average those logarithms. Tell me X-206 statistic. 0.03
